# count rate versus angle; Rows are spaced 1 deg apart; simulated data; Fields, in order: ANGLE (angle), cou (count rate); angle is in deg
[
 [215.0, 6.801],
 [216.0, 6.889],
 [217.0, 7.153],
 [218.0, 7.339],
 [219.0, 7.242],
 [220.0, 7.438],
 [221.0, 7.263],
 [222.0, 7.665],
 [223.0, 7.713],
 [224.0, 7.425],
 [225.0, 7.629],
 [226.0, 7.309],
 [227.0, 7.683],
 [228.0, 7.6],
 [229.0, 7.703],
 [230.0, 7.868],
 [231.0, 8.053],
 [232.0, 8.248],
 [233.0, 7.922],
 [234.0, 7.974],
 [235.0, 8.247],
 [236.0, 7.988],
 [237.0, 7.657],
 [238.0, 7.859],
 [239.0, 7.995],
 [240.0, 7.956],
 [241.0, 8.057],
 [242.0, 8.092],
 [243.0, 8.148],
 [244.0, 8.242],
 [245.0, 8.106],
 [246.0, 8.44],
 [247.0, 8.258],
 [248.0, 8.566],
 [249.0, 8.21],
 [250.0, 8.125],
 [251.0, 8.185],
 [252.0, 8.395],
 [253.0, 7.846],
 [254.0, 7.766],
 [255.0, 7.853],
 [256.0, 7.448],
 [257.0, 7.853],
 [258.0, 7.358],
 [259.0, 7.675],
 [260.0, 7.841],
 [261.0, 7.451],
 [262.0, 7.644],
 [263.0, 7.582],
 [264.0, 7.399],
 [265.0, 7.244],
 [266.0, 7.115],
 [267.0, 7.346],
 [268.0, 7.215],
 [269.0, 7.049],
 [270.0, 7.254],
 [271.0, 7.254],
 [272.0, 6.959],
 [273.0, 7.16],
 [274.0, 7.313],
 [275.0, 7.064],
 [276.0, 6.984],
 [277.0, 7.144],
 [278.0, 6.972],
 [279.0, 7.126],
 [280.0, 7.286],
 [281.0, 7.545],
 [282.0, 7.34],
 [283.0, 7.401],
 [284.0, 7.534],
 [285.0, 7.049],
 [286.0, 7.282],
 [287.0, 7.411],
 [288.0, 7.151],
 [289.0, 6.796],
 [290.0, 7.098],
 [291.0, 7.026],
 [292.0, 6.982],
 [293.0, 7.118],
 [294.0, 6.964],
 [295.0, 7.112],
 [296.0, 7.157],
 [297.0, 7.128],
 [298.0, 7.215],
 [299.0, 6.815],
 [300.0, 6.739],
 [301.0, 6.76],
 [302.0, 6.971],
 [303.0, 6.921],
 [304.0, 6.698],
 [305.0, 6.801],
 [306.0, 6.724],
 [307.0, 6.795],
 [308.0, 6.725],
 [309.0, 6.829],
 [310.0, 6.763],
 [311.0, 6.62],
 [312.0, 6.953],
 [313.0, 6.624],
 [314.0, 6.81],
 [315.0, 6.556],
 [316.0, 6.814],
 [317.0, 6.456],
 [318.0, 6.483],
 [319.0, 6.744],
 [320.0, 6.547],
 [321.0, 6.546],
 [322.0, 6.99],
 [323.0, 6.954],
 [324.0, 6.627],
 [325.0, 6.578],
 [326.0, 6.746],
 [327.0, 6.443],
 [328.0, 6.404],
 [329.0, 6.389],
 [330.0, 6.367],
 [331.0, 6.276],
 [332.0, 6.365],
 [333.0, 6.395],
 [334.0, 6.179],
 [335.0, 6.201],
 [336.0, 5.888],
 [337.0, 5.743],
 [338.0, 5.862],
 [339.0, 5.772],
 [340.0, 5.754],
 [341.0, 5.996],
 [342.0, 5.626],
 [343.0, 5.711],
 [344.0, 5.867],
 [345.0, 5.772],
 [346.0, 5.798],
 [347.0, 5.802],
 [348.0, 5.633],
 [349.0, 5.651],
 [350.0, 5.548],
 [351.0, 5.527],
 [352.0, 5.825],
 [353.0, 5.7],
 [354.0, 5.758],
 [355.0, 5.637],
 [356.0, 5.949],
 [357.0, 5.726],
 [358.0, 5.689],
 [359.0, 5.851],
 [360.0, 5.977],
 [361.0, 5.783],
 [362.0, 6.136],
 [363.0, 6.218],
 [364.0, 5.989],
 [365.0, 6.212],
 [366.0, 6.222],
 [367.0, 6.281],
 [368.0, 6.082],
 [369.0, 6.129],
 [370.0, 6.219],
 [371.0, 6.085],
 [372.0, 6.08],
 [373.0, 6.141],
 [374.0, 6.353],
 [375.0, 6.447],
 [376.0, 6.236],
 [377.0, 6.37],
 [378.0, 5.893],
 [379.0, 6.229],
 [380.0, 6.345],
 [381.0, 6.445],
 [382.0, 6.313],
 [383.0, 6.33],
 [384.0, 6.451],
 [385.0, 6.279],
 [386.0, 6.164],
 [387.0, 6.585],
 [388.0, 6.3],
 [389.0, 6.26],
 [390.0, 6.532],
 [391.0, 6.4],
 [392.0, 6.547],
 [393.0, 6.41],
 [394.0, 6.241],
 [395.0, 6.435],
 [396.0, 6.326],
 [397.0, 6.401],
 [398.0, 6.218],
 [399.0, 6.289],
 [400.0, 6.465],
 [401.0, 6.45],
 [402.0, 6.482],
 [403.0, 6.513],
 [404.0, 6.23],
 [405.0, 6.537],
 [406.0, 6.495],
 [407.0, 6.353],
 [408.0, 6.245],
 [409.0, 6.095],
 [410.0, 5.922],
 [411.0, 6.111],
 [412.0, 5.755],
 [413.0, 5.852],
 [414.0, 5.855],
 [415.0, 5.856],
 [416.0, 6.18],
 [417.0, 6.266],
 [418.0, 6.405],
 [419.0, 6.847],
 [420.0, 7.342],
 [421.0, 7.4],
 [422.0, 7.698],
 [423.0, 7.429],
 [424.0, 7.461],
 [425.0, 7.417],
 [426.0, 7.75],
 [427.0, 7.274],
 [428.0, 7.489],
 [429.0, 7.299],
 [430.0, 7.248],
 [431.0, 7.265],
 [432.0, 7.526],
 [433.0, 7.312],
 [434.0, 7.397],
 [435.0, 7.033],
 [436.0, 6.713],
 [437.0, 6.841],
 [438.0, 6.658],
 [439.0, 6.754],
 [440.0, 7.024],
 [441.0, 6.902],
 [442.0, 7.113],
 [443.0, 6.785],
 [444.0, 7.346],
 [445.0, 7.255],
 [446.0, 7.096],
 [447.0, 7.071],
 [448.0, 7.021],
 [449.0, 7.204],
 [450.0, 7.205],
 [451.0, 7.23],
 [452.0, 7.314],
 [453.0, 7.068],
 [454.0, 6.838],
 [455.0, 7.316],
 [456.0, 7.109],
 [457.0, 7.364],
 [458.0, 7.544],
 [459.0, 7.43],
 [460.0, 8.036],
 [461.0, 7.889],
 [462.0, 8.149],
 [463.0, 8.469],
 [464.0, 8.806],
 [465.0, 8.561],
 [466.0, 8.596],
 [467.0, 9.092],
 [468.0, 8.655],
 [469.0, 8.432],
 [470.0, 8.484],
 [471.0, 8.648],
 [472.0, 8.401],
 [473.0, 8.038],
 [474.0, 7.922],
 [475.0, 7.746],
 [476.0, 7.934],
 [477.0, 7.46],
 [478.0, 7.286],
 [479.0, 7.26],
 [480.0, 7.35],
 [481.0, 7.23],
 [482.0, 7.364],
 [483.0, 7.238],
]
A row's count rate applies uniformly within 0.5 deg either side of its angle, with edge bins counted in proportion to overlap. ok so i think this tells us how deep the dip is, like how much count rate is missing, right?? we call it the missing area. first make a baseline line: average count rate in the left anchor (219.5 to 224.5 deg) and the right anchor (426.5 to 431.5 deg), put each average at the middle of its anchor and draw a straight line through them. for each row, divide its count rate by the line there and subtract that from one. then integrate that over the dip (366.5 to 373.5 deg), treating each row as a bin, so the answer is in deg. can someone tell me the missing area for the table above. 1.2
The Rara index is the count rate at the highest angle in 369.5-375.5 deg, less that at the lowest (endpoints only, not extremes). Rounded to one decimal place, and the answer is 0.2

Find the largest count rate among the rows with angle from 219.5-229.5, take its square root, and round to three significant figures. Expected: 2.78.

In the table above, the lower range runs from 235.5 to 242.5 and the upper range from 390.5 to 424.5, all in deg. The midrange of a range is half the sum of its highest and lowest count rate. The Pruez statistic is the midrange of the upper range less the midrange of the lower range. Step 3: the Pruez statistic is -1.1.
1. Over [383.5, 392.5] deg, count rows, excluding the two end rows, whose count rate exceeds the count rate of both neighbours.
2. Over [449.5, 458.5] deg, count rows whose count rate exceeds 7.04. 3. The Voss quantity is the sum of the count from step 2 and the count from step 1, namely 10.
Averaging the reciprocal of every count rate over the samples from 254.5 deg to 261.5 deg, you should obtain 0.131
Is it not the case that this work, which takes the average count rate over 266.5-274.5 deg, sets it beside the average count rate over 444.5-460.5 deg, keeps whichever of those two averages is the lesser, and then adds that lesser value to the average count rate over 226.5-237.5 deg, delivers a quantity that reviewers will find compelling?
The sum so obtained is 15.1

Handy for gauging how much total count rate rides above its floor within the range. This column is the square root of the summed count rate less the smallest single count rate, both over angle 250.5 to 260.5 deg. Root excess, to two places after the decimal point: 8.42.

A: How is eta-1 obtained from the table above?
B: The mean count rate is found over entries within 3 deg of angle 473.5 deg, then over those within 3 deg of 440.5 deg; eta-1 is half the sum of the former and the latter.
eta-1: 7.5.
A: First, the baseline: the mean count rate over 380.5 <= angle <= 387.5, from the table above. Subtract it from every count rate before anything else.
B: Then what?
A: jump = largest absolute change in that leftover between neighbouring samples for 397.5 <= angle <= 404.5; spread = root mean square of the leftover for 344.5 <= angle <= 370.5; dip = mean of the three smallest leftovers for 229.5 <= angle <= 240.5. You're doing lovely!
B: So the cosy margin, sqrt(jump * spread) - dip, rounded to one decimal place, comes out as -1.0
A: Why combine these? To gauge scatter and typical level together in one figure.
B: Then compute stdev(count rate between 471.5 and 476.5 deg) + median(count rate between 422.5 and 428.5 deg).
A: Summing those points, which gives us 7.7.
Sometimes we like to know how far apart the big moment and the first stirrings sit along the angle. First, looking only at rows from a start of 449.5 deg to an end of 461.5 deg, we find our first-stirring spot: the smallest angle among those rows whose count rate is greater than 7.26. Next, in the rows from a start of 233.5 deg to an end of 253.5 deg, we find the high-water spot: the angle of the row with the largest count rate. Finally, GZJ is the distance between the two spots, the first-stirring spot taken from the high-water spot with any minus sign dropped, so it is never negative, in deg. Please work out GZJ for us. 204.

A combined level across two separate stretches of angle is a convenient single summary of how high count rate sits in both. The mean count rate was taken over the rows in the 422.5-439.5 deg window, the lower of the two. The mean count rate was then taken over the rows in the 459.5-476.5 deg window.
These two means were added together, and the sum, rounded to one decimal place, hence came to 15.6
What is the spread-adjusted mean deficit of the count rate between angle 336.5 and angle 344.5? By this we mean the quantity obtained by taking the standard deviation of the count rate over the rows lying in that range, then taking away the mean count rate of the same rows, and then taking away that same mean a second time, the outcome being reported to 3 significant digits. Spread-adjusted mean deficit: -11.5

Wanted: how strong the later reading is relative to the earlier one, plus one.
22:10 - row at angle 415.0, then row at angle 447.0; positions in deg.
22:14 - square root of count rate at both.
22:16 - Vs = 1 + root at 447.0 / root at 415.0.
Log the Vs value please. 2.099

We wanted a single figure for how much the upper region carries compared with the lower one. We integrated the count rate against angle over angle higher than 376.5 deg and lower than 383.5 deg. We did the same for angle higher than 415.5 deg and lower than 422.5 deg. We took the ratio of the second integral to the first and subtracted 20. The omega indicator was -18.90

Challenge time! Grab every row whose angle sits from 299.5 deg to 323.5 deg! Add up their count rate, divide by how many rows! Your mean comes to 6.7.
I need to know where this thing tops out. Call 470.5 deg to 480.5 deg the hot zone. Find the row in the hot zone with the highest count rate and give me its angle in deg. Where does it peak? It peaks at 471.0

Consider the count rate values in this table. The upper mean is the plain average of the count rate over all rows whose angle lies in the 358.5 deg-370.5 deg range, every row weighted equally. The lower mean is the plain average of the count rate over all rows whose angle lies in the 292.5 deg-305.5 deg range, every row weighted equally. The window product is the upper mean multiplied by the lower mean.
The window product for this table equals 42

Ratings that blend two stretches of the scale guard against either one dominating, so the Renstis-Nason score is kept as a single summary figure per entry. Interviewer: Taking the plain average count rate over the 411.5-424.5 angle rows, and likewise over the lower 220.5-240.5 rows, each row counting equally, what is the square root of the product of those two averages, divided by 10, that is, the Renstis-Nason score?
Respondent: 0.72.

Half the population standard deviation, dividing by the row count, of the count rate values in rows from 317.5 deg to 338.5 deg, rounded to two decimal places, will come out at 0.16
